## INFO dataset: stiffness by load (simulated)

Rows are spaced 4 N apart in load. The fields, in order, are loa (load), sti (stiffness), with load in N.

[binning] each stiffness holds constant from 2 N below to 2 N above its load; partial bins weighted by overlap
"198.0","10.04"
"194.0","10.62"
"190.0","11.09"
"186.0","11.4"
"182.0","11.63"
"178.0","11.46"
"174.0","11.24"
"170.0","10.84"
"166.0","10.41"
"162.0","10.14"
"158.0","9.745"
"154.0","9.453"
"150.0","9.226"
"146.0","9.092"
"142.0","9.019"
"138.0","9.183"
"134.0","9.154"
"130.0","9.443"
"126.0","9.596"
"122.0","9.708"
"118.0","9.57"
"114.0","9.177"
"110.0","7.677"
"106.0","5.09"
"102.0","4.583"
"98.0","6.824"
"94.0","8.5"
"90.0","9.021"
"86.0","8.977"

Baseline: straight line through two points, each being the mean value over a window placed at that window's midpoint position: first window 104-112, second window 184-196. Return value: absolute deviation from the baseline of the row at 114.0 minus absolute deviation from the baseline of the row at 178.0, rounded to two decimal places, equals 1.35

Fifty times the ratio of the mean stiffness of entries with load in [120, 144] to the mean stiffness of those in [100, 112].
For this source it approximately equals 81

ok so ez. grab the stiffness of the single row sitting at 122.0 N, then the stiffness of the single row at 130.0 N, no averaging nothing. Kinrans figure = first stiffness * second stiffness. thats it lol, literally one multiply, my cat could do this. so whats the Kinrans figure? 92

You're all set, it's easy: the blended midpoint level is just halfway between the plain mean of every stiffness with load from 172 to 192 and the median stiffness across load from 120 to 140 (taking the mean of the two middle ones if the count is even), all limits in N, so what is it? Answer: 10.4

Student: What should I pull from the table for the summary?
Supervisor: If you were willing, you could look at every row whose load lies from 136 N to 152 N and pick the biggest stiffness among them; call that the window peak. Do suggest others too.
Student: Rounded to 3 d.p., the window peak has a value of 9.226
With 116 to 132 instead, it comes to 9.708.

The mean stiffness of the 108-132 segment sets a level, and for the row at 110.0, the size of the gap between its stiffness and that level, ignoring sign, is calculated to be 1.52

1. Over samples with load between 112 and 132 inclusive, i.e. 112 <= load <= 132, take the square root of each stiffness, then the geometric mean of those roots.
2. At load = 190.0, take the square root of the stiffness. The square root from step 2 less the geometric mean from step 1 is 0.25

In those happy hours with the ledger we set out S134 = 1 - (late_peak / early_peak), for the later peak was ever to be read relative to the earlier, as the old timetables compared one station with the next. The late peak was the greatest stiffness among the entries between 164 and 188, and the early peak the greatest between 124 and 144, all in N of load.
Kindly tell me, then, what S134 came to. -0.21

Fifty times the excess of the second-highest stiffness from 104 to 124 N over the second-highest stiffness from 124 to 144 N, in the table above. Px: 6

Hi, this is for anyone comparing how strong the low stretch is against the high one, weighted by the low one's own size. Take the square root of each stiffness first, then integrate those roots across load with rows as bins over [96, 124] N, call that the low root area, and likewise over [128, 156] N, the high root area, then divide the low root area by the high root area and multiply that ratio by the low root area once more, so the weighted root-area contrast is 68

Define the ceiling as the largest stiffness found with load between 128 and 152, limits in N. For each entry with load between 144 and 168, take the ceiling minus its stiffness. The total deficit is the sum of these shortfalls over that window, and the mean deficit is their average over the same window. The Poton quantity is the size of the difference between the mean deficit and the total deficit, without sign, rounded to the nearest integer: 1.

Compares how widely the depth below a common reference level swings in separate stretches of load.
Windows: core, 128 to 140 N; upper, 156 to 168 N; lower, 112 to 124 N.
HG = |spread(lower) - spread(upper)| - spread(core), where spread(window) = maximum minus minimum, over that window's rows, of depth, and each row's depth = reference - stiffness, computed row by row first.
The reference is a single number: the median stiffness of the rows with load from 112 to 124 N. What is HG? 0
